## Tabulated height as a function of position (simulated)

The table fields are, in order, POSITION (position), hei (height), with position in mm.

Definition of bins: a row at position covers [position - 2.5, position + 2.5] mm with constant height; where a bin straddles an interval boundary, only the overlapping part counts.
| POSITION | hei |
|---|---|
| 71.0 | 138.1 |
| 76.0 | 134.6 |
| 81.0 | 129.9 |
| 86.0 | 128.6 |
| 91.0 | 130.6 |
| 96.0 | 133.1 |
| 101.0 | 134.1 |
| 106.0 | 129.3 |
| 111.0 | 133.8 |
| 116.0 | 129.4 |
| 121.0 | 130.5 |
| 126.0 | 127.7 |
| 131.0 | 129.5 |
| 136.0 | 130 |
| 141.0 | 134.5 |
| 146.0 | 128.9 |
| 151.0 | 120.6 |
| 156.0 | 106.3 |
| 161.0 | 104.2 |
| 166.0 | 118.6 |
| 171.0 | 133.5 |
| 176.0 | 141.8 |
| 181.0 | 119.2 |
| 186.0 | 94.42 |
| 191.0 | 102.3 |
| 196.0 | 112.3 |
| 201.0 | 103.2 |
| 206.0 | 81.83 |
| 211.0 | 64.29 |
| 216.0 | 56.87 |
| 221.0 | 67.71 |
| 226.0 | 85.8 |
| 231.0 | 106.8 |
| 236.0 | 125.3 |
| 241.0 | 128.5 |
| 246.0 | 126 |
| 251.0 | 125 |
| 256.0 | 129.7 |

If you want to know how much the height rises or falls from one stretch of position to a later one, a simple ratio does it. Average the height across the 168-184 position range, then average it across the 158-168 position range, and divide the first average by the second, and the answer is 1.2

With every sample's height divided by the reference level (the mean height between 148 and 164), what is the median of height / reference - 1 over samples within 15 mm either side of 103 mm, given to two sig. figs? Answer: 0.19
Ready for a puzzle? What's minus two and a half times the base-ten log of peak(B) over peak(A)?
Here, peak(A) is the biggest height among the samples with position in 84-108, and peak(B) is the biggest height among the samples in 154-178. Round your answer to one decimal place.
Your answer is -0.1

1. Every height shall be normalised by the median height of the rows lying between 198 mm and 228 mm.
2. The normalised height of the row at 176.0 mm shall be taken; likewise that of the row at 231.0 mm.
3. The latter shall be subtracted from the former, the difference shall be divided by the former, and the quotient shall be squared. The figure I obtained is 0.06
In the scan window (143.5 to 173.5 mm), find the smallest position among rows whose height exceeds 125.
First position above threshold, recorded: 146.0 mm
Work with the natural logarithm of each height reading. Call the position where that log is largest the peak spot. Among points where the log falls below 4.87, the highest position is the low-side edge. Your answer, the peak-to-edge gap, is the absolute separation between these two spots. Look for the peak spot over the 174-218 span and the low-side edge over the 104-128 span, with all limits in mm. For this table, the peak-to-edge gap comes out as 50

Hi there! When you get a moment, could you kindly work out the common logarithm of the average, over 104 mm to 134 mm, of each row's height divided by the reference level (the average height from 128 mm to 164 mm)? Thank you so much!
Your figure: 0.028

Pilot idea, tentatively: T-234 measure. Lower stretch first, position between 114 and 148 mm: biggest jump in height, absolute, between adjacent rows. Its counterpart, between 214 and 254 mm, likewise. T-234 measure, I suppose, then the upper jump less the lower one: 15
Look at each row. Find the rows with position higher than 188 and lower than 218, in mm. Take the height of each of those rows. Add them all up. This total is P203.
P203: 521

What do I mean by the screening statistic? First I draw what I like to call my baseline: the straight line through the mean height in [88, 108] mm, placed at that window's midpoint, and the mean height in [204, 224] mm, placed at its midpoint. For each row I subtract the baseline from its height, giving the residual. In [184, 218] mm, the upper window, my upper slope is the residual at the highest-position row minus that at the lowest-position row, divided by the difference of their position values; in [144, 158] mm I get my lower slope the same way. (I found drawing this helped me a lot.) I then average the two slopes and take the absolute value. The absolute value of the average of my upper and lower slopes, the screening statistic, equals 1.20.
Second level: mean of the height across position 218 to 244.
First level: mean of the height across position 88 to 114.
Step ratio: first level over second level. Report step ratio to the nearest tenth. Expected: 1.3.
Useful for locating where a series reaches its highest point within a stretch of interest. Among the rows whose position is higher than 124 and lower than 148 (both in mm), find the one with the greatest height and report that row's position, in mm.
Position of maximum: 141.0 mm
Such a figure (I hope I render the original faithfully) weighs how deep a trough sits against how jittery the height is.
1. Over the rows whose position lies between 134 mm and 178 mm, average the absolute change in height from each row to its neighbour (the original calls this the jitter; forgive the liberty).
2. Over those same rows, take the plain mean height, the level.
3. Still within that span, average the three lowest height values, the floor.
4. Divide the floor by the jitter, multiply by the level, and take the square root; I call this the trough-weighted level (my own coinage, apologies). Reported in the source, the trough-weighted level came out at 39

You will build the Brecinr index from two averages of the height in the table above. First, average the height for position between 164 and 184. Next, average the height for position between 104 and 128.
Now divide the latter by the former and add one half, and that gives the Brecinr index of 1.5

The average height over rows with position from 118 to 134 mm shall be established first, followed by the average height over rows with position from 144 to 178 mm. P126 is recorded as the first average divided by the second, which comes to 1.06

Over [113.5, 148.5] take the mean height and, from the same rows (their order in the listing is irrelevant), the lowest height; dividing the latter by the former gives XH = 0.98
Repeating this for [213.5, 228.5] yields 0.81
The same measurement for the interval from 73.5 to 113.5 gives 0.98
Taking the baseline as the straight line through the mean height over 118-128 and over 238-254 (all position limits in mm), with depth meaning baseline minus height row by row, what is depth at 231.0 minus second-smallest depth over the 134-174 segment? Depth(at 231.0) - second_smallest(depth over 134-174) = 25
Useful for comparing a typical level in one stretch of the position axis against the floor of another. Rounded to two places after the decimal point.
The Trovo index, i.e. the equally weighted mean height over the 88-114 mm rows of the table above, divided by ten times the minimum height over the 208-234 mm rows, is 0.23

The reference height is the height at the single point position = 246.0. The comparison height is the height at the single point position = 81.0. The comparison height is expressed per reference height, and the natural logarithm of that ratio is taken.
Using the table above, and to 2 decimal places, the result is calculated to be 0.03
